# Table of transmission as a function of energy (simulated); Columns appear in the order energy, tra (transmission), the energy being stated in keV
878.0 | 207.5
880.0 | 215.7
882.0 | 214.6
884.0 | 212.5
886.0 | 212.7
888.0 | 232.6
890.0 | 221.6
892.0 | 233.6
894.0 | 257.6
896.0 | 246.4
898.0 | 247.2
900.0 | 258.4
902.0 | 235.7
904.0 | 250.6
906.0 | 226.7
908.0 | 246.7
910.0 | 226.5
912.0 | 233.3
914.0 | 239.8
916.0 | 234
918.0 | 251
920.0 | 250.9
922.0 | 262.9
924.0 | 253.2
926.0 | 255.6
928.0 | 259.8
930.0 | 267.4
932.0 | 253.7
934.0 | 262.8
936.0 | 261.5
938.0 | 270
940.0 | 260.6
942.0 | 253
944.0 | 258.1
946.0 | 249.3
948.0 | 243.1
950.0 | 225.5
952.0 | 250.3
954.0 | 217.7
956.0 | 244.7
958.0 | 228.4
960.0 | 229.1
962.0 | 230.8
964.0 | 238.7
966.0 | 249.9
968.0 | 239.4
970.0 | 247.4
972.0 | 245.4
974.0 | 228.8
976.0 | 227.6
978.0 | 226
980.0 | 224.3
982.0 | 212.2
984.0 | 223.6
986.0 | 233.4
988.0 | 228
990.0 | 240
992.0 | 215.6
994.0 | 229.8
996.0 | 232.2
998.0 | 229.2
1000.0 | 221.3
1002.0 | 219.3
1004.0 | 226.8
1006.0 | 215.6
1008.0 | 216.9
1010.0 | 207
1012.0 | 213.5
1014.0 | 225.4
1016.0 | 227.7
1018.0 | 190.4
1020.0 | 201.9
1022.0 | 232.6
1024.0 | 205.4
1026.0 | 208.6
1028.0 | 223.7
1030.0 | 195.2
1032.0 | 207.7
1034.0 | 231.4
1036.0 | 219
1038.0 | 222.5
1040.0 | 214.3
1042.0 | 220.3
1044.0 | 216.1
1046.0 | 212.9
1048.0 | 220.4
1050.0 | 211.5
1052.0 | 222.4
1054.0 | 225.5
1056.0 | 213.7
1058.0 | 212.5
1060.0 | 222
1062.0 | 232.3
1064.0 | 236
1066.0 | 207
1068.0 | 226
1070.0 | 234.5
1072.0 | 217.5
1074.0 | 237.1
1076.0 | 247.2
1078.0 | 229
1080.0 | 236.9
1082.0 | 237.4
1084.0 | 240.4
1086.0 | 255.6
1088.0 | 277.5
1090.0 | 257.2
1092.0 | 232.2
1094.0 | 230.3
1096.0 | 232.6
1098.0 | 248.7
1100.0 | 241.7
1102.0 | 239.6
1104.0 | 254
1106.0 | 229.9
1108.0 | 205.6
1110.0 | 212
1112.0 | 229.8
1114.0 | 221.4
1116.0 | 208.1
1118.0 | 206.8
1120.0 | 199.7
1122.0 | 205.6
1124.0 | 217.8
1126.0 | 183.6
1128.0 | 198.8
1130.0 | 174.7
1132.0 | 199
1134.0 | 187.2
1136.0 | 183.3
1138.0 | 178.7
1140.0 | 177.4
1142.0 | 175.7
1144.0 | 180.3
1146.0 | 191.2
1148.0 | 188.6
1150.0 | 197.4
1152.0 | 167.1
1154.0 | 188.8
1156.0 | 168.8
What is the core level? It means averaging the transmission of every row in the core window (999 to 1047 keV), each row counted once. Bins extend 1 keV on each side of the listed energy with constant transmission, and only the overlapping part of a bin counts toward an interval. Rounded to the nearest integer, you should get 216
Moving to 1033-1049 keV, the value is 220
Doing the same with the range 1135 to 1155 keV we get 183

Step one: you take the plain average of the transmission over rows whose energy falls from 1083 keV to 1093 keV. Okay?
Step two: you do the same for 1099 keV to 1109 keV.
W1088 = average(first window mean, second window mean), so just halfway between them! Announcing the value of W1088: 243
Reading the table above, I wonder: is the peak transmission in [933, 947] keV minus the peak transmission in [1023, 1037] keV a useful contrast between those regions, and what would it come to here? 39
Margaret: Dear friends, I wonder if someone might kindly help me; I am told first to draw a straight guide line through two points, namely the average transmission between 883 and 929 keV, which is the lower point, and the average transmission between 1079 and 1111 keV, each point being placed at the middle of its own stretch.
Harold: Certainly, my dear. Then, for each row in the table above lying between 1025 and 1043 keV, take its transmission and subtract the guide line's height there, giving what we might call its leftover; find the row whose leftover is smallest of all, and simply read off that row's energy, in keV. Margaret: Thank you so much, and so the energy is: 1030.0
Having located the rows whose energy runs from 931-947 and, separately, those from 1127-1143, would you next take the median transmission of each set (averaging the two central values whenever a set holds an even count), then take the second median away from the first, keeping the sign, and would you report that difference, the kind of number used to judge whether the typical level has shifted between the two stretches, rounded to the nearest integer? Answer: 78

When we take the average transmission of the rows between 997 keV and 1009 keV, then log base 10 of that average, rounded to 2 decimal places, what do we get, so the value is 2.35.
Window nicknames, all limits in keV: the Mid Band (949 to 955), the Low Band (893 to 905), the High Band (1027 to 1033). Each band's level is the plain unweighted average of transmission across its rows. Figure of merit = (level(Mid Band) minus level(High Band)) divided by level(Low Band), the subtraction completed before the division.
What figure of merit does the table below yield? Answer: 0.1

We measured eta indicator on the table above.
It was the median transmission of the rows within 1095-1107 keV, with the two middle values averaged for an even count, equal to 241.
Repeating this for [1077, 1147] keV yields 218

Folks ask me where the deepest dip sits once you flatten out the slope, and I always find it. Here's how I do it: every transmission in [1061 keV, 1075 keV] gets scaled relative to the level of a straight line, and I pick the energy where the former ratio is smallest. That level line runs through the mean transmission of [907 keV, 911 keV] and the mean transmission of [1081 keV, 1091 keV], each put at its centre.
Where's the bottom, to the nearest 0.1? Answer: 1066.0 keV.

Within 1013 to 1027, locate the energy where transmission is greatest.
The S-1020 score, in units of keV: 1022.0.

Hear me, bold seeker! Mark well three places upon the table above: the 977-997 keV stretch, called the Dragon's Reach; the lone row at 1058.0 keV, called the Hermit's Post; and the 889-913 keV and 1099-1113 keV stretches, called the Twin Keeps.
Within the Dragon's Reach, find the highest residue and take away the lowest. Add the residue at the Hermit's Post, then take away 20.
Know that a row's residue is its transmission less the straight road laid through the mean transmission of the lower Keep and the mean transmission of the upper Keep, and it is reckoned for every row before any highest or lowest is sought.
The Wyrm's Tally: -12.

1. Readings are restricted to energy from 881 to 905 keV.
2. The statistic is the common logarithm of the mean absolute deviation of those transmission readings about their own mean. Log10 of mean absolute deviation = 1.1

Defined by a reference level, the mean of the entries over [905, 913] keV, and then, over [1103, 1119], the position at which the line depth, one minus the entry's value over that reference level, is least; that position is 1104.0 keV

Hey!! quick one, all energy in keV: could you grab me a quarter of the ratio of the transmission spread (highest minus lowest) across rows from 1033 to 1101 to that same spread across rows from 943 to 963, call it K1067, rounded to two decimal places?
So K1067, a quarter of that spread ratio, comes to 0.44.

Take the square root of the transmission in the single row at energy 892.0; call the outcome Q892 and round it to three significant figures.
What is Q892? 15.3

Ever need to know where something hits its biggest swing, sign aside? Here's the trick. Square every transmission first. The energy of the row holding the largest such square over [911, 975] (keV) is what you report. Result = 938.0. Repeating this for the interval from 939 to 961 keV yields 940.0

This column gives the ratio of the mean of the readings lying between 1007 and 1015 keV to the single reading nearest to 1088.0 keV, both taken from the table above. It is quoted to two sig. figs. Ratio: 0.78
